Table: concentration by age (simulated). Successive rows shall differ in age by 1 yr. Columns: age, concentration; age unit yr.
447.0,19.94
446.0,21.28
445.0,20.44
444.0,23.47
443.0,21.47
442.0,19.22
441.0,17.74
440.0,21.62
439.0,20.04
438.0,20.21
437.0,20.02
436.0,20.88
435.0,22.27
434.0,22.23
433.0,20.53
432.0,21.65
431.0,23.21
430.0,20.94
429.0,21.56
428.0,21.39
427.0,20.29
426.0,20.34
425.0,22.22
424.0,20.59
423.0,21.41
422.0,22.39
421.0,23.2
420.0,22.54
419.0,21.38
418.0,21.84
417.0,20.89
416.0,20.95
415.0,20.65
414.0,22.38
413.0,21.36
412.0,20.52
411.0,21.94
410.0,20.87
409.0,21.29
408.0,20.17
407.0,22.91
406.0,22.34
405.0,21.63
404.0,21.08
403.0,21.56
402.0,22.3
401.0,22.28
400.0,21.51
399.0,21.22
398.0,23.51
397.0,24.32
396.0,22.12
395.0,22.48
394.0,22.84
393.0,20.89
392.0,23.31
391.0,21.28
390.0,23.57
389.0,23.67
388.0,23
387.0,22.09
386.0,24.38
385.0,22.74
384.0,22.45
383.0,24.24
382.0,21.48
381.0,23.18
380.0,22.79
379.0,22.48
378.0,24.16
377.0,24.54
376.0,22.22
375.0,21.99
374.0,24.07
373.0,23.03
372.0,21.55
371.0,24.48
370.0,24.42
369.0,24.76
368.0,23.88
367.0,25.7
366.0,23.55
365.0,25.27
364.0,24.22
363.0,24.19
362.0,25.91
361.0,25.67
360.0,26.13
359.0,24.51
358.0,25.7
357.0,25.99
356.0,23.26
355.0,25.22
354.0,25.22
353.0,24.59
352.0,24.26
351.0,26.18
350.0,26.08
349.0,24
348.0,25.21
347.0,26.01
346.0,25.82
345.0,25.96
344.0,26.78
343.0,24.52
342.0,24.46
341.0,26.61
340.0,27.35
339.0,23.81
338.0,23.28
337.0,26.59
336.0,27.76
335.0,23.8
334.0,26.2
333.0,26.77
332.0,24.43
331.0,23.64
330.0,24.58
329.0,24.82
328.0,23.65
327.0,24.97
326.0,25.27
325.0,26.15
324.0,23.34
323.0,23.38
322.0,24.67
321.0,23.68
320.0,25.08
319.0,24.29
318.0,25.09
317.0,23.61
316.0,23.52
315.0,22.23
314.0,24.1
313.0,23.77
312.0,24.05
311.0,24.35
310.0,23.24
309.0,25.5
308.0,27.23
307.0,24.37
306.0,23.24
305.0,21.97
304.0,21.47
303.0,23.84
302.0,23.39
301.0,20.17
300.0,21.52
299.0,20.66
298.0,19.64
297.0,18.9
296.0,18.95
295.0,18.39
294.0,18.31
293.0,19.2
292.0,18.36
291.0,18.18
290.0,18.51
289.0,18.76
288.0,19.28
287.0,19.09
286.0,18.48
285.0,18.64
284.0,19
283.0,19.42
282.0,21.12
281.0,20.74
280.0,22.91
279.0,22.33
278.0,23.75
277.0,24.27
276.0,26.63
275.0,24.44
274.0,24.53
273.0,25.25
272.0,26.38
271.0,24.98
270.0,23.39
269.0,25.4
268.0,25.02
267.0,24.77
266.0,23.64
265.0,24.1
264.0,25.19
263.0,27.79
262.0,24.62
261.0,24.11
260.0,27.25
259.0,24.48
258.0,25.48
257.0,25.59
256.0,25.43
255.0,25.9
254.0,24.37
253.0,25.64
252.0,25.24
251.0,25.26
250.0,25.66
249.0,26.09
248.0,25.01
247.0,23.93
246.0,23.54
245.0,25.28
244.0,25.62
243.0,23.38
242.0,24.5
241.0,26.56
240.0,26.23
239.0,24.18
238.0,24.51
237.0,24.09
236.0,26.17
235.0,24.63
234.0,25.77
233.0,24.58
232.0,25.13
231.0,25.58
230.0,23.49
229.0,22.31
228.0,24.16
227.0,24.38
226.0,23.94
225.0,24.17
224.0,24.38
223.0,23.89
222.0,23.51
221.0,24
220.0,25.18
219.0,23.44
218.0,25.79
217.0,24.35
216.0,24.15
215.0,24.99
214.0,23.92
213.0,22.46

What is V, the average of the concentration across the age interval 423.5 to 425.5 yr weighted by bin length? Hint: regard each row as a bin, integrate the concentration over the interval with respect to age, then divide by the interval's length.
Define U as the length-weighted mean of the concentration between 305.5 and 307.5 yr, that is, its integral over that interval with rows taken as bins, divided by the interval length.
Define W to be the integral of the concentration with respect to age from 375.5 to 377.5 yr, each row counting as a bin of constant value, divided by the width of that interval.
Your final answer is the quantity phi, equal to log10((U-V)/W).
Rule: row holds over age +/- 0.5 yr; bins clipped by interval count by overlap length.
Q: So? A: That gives -0.99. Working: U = 23.8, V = 21.4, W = 23.4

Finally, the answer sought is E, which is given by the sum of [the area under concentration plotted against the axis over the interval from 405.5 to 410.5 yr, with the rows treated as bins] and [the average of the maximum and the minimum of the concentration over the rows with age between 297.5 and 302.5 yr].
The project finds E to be 129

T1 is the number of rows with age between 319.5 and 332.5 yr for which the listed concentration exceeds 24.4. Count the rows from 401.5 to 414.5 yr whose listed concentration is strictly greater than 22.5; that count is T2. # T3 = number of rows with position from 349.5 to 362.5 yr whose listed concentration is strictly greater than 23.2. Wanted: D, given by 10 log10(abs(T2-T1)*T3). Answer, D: 19.6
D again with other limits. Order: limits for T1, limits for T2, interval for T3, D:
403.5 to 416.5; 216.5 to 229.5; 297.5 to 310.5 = 19.2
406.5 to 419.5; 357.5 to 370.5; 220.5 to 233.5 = 21.9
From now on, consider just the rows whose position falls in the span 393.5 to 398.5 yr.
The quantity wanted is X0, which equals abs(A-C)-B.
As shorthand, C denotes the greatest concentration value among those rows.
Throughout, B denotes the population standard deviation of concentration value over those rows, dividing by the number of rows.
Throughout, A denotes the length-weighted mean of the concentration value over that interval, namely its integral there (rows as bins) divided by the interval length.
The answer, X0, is 0.48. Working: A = 23.1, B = 0.78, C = 24.32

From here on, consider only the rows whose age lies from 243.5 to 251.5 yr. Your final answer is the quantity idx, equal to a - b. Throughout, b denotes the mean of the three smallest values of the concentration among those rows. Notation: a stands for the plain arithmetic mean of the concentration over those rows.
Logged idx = 0.89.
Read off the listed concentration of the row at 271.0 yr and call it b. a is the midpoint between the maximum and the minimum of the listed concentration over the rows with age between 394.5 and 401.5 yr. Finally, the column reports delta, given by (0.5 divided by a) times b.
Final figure 0.55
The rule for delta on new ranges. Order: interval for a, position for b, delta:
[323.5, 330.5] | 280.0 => 0.46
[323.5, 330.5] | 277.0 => 0.49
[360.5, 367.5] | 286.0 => 0.37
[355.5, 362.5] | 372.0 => 0.44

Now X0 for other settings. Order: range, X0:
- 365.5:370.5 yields 0.49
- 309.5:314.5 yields 0.07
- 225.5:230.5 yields -0.01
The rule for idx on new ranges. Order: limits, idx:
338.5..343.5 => 1.09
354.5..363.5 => 1.19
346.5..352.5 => 0.80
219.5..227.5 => 0.40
